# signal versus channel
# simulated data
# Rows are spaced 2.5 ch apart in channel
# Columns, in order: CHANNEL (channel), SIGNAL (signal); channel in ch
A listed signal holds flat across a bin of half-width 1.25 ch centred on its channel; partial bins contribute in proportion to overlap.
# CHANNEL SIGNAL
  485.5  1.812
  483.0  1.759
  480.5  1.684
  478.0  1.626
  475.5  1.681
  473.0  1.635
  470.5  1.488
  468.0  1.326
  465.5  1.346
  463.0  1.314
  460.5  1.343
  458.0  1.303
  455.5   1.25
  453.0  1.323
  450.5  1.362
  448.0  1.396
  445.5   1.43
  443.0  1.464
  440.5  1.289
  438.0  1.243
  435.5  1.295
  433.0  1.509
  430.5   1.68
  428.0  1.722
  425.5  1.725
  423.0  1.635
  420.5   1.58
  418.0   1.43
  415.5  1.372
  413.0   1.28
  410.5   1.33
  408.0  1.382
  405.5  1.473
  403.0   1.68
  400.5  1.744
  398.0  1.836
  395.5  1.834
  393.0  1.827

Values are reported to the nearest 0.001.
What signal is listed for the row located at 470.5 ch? 1.488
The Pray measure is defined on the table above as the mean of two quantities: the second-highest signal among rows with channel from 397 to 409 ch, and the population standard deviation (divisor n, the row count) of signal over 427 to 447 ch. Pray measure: 0.96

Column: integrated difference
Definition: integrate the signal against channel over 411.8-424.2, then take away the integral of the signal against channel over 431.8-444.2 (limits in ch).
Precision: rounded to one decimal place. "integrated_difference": 1.2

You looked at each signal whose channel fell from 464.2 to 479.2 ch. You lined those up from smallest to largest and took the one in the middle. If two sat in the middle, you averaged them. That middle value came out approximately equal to 1.56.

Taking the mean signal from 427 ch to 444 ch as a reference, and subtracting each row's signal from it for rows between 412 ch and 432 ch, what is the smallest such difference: -0.27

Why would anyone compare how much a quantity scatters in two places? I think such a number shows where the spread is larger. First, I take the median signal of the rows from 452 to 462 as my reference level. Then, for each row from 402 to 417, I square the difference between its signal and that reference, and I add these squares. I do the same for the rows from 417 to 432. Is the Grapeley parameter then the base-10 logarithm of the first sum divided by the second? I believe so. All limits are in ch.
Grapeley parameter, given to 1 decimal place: -0.6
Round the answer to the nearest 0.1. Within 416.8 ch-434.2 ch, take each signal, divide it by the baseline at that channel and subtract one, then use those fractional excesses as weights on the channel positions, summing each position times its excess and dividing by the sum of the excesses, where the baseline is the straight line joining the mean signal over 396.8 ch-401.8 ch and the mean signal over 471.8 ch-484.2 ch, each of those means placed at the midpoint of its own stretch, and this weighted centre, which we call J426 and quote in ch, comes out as 423.9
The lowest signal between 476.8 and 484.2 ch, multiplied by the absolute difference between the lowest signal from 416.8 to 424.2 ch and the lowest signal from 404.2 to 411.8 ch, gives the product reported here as 0.16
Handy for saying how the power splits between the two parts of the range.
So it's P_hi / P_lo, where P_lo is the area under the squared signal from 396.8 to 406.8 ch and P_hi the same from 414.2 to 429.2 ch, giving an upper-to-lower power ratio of 1.3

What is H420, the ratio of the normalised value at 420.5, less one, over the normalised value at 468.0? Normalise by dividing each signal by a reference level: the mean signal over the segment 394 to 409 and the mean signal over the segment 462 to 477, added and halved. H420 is 0.01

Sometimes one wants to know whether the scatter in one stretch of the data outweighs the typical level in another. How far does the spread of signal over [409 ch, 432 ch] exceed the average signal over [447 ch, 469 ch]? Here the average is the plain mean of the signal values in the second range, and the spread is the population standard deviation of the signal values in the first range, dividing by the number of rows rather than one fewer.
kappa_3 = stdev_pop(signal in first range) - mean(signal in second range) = -1.16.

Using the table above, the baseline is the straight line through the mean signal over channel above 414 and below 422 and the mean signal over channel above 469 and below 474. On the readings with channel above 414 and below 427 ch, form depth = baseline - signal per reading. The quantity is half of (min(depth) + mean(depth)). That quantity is -0.17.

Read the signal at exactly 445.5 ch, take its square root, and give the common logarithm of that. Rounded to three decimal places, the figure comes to 0.078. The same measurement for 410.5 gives 0.062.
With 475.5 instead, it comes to 0.113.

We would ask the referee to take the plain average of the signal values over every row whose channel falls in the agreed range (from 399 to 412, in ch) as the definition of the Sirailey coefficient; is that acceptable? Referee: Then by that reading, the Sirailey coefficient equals 1.52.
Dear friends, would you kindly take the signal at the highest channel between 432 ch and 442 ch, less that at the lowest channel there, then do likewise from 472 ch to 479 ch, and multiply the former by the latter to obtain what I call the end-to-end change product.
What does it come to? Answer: 0.002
